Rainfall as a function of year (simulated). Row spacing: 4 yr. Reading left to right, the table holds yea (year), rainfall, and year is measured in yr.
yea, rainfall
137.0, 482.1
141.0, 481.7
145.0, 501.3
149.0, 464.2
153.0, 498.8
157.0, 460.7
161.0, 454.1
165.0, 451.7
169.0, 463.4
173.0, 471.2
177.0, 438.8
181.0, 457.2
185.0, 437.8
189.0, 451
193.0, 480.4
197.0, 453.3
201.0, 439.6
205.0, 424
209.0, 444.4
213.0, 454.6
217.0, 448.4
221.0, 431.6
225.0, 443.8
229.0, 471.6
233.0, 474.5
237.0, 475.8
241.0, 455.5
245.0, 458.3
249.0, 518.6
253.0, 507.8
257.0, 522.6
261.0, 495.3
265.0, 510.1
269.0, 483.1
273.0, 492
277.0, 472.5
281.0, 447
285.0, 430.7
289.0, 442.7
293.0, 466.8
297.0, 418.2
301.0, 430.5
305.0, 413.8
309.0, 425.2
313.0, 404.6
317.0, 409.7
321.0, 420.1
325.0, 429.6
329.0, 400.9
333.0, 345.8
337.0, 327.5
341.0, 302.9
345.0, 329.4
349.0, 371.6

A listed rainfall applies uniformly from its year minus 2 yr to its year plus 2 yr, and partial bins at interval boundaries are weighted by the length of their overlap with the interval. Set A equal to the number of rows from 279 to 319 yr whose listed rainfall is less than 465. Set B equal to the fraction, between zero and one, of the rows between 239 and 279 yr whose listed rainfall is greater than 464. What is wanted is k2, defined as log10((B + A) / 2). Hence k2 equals 0.690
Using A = 9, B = 0.80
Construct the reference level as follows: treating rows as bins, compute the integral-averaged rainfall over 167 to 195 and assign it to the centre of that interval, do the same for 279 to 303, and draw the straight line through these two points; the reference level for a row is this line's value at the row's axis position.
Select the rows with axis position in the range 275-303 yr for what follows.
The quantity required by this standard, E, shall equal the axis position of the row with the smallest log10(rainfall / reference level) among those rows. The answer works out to 297.0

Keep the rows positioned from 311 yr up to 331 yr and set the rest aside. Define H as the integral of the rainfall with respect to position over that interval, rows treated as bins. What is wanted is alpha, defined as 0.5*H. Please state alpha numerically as 4130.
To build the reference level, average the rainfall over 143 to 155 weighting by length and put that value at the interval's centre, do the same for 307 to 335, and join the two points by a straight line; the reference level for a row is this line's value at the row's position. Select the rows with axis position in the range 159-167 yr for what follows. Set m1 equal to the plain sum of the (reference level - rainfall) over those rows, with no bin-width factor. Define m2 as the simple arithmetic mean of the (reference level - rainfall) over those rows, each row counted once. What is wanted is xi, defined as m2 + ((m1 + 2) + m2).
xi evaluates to 116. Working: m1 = 57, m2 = 28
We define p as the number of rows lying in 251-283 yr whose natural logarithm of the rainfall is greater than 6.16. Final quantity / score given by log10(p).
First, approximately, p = 6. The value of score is 0.8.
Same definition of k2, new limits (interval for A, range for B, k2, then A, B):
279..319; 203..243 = 0.667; 9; 0.30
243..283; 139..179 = 0.097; 2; 0.50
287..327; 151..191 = 0.663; 9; 0.20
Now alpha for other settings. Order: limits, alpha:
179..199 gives 4559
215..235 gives 4540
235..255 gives 4832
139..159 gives 4813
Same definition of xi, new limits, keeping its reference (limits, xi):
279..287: -60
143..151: 27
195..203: 72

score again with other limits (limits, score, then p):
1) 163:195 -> 0.0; 1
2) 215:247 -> 0.3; 2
